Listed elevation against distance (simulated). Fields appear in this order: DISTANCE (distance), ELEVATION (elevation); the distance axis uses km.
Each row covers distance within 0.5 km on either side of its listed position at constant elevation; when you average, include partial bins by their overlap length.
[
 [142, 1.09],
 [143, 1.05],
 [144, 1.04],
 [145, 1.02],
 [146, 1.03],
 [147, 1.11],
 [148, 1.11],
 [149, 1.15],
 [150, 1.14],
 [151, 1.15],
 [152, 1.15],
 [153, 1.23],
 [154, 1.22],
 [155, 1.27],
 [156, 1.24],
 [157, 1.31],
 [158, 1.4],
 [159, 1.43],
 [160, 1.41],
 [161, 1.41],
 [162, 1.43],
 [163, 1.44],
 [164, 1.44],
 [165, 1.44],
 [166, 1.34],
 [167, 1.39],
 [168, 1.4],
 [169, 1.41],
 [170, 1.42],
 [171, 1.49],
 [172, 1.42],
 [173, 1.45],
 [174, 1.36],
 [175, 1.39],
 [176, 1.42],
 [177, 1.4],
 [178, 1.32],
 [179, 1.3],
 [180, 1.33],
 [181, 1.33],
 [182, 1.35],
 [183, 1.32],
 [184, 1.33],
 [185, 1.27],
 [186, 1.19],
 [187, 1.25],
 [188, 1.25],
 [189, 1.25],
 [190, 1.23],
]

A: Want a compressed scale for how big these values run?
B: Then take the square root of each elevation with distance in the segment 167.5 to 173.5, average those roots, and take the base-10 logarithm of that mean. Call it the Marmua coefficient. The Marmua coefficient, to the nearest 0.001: 0.078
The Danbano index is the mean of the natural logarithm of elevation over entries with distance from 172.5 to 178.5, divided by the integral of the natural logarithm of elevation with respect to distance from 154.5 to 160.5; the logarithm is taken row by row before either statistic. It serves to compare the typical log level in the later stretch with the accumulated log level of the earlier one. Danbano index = 0.19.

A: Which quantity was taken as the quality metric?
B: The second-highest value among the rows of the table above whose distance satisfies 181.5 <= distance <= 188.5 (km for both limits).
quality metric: 1.33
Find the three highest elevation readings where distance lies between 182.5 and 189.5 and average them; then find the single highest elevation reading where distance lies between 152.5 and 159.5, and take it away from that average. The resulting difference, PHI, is -0.12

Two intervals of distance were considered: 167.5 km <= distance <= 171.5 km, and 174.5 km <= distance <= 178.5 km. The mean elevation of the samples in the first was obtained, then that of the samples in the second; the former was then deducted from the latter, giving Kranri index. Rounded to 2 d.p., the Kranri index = -0.05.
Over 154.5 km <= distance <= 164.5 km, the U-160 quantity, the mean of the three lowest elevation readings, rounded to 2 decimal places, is 1.27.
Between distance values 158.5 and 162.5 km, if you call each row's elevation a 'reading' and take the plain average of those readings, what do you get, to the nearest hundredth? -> 1.42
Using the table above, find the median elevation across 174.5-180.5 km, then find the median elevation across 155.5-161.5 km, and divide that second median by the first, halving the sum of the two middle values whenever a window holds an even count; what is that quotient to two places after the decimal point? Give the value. 1.03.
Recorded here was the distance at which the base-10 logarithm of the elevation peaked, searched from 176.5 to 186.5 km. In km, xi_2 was 177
